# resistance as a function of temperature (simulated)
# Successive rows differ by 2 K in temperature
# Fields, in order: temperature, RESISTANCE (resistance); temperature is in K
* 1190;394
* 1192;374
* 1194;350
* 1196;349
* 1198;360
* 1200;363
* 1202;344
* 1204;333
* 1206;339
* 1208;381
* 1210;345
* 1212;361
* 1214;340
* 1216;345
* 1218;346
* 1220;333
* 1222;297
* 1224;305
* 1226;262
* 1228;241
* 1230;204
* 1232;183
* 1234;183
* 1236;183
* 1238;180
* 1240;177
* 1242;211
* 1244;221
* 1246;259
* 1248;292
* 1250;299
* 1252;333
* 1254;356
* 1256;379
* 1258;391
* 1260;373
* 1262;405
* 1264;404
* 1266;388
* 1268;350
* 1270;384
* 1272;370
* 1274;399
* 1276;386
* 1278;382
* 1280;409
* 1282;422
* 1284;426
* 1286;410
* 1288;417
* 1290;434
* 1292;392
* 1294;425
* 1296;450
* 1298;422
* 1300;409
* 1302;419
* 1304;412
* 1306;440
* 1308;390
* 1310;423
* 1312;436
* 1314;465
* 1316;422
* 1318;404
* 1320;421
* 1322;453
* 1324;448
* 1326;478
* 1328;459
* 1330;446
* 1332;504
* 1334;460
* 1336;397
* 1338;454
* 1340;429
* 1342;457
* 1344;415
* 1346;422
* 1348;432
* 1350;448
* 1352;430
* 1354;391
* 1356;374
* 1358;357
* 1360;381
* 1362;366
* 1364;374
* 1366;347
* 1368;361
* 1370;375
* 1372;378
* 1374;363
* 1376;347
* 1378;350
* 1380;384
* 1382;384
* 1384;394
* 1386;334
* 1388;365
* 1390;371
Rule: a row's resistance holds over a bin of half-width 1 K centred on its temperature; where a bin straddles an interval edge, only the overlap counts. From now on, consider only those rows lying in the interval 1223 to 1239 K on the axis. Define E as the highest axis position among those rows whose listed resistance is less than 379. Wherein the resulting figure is 1238 K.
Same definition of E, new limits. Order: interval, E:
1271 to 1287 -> 1272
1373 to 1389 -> 1388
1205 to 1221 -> 1220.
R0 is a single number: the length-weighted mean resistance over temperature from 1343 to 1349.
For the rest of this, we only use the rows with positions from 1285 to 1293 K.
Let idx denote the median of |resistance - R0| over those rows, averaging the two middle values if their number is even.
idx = 12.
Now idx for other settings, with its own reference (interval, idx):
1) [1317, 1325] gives 22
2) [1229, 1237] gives 240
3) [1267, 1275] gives 46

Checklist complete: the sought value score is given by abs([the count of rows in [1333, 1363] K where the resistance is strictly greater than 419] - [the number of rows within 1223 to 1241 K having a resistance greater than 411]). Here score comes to 8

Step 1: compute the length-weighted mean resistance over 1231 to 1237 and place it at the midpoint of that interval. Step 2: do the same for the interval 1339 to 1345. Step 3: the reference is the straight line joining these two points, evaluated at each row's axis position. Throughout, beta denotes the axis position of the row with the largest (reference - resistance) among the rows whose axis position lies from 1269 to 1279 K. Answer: 1278 K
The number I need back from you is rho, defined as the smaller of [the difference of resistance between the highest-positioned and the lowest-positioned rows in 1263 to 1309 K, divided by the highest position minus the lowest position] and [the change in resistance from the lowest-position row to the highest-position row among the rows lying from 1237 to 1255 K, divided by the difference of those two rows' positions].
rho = -0.3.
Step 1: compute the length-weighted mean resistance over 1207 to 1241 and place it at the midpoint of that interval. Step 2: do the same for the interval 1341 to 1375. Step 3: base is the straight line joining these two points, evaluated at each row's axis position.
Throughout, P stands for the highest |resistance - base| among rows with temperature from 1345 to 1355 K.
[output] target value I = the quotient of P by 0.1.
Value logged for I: 626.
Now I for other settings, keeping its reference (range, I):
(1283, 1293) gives 1014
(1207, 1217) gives 1206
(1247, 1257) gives 764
